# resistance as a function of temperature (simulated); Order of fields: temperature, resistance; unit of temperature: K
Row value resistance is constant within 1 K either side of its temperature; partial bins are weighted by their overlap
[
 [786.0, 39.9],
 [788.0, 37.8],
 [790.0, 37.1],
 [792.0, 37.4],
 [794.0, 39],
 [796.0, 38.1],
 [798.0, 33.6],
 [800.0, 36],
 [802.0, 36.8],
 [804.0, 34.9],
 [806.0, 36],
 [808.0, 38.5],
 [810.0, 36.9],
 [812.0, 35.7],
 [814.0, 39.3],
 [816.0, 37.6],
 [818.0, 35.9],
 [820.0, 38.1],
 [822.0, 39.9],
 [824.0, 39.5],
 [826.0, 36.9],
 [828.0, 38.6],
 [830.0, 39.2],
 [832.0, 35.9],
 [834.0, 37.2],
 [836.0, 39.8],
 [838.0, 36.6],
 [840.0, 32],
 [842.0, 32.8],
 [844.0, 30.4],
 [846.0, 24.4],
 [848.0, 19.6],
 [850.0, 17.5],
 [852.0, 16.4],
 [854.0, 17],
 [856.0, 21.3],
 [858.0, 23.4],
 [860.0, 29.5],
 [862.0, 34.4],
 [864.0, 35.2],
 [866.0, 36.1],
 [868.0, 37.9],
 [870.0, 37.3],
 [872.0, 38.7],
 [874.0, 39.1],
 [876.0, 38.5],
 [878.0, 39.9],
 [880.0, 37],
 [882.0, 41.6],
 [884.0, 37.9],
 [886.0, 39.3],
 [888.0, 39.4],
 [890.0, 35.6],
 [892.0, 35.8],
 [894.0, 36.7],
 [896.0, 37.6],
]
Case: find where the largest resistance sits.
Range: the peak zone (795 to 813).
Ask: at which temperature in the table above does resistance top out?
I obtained 808.0 K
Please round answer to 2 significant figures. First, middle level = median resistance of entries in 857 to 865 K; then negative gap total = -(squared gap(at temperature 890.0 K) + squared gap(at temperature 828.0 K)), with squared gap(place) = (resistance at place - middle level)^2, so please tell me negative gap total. -58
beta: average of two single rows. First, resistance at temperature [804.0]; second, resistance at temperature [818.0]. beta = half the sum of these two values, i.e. 35.4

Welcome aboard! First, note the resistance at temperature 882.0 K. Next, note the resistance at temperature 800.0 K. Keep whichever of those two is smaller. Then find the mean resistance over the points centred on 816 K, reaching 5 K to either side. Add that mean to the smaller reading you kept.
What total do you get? 73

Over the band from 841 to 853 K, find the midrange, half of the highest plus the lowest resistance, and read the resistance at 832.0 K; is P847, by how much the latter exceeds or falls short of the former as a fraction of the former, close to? 0.46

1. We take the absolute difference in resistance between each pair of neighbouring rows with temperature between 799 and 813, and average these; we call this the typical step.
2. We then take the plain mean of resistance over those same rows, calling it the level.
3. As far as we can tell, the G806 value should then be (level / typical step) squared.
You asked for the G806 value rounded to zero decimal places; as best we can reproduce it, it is 576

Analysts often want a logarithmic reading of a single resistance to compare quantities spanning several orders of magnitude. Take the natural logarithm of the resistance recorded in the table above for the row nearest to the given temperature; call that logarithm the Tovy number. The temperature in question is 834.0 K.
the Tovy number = 3.62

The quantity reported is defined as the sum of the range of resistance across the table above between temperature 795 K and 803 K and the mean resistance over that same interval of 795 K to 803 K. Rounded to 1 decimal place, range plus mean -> 40.6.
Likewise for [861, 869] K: 39.4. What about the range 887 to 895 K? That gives 40.7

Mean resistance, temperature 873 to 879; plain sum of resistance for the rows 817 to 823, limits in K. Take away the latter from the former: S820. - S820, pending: -74.7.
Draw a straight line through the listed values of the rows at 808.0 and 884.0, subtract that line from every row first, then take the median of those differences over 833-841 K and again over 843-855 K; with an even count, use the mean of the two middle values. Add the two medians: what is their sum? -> -21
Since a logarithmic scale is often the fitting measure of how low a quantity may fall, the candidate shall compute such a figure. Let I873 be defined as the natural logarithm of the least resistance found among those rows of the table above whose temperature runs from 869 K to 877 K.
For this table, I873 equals 3.62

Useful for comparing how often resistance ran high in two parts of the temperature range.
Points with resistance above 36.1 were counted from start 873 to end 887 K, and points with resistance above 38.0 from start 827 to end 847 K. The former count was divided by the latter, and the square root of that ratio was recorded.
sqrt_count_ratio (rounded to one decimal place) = 1.5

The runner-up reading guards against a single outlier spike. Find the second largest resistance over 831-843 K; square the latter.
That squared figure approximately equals 1384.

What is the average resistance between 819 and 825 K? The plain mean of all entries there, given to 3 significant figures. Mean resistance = 39.2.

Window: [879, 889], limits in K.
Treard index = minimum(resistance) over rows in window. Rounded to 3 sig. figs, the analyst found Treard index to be 37.0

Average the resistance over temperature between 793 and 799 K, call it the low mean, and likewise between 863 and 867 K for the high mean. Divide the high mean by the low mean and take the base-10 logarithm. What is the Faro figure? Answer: -0.015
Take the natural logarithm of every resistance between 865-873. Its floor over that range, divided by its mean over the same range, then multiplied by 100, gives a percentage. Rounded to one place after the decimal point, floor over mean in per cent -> 99.0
